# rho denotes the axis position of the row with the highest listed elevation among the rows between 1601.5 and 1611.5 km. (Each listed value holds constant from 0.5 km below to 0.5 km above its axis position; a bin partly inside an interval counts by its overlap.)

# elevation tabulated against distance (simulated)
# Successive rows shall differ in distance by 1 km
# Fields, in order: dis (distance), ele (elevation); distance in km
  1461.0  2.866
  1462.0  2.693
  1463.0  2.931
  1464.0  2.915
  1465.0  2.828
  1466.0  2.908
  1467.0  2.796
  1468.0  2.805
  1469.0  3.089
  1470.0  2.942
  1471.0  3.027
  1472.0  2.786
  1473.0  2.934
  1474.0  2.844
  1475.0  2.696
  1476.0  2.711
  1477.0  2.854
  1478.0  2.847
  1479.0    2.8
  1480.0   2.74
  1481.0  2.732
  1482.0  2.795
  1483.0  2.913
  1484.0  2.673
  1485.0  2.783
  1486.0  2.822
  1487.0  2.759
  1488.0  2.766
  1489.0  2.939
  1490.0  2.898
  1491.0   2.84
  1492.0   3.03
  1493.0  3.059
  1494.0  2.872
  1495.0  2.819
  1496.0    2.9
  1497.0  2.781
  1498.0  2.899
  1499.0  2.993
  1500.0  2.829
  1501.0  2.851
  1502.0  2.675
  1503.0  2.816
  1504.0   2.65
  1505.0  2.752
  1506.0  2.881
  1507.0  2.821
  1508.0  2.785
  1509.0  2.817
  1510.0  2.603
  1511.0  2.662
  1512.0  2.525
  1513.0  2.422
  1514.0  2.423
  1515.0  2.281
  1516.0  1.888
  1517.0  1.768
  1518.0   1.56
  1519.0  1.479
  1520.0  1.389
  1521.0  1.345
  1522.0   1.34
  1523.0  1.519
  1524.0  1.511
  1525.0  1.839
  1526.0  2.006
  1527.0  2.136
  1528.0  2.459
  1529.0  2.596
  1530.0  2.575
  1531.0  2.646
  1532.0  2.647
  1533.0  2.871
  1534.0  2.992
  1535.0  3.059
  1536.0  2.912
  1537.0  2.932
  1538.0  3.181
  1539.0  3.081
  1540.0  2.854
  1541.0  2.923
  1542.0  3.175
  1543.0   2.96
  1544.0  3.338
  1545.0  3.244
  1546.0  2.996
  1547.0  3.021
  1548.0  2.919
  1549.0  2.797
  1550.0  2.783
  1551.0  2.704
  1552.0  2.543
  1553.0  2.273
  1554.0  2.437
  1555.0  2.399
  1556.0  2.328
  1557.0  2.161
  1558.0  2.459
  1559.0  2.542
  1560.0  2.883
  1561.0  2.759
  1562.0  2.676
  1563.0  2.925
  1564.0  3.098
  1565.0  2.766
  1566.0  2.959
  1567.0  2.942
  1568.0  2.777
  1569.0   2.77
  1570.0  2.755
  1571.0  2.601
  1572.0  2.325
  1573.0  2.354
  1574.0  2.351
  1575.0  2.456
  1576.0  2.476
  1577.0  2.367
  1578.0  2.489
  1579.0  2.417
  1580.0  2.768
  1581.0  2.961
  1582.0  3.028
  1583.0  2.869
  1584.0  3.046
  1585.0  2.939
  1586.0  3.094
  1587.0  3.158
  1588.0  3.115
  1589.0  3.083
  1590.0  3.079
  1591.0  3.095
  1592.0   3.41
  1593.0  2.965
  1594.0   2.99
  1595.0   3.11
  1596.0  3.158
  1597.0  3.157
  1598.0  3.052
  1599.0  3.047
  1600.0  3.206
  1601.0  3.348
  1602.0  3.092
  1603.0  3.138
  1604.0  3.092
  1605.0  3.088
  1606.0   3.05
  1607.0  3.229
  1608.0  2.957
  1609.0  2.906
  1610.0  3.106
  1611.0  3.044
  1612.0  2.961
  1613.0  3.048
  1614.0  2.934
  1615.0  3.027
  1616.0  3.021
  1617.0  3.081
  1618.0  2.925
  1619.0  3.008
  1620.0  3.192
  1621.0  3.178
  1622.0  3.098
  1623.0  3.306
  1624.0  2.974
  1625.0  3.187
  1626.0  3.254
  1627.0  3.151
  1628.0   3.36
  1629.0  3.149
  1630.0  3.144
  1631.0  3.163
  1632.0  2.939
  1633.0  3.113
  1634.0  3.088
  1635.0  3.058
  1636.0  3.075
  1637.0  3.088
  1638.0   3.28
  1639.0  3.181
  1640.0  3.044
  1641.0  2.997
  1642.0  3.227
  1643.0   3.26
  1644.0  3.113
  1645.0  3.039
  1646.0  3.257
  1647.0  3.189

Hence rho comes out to 1607.0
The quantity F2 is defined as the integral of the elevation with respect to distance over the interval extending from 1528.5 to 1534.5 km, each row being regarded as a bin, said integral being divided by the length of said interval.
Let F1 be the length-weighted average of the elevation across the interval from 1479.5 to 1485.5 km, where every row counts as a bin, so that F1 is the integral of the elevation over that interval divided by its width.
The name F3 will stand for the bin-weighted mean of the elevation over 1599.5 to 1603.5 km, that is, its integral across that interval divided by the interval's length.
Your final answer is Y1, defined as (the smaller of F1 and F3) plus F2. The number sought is 5.49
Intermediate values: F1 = 2.8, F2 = 2.72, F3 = 3.2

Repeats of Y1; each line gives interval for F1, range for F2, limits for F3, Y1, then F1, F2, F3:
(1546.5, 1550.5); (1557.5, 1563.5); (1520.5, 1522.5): 4.05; 2.9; 2.71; 1.3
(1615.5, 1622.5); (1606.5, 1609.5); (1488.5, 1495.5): 5.95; 3.1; 3.03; 2.9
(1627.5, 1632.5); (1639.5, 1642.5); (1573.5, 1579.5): 5.52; 3.2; 3.09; 2.4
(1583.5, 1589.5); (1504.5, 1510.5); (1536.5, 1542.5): 5.80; 3.1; 2.78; 3.0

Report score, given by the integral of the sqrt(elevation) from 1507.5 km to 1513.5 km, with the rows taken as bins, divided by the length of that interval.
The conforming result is 1.62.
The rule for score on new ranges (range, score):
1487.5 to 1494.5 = 1.71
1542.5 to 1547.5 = 1.76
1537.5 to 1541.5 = 1.73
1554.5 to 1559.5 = 1.54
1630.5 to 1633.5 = 1.75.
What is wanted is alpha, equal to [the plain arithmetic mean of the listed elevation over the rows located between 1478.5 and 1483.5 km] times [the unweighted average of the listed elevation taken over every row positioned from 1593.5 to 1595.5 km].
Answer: 8.53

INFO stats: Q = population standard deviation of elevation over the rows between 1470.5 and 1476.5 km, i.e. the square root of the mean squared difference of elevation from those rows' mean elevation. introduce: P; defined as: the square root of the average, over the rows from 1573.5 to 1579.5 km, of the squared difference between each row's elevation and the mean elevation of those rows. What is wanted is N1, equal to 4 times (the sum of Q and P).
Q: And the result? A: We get 0.7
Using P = 0.05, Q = 0.118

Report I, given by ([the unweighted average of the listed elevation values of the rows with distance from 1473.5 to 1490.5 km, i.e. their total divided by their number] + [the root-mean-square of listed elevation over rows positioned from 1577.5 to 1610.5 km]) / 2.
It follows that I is 2.92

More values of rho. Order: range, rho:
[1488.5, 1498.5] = 1493.0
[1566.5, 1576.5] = 1567.0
